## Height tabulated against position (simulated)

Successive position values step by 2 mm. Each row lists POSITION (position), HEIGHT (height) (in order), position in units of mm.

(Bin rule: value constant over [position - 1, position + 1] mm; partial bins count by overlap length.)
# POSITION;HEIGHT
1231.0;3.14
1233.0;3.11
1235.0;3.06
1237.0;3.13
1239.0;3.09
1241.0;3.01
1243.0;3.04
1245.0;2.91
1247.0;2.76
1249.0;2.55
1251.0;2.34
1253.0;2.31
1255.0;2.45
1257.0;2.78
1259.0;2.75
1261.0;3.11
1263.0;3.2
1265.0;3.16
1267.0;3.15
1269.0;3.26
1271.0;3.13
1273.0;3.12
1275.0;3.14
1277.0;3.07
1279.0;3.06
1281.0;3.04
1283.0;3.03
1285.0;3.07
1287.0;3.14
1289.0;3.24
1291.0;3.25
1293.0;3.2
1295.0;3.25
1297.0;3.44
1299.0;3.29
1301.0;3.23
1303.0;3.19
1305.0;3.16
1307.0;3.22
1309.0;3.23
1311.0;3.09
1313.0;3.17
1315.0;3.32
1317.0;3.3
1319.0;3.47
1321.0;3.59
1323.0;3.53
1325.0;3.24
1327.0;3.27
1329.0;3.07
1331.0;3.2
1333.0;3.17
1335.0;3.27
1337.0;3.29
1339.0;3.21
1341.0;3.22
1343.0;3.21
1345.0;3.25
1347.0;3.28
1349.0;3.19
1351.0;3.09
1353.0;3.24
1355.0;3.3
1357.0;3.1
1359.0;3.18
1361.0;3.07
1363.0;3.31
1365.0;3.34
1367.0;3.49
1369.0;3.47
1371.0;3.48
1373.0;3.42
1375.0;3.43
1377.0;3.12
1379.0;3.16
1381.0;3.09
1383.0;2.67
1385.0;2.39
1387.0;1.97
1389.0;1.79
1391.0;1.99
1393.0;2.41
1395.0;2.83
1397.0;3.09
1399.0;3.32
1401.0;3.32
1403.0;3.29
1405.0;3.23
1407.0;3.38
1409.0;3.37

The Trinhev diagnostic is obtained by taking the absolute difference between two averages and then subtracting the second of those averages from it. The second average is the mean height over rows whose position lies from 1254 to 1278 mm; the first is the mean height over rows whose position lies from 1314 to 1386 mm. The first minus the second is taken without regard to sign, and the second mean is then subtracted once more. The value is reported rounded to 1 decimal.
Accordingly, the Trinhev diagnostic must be -2.8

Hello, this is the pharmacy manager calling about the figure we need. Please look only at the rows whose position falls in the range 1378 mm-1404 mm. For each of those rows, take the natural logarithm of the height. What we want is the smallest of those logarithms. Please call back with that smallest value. 0.58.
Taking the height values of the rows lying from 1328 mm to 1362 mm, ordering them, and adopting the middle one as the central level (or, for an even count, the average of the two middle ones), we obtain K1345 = 3.21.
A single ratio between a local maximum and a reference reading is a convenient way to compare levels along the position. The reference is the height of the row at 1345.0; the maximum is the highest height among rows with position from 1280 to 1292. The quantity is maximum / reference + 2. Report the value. 3.00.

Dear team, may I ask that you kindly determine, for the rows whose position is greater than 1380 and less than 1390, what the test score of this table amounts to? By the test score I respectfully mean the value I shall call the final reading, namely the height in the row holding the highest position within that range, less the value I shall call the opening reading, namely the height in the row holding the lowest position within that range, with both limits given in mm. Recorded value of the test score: -1.3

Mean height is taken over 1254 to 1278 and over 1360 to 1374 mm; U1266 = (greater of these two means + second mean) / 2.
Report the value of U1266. 3.37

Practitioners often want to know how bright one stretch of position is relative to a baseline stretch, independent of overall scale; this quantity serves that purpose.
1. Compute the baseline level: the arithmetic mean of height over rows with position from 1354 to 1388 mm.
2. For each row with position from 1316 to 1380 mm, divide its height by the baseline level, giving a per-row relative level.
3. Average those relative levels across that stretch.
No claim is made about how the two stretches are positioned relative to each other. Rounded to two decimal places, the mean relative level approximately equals 1.05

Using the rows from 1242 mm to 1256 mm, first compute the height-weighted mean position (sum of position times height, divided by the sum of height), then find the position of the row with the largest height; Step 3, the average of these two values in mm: 1245.8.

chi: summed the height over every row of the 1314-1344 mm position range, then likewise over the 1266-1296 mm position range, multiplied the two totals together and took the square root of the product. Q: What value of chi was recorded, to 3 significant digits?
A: 48.2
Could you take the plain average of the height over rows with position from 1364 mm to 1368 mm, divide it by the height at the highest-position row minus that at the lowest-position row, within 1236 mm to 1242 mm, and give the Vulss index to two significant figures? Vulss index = -28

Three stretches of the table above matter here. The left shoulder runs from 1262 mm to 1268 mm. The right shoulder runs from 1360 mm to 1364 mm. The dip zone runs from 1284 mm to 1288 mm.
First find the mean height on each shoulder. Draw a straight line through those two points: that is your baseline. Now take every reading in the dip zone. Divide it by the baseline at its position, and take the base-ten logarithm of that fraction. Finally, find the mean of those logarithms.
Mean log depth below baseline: -0.010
